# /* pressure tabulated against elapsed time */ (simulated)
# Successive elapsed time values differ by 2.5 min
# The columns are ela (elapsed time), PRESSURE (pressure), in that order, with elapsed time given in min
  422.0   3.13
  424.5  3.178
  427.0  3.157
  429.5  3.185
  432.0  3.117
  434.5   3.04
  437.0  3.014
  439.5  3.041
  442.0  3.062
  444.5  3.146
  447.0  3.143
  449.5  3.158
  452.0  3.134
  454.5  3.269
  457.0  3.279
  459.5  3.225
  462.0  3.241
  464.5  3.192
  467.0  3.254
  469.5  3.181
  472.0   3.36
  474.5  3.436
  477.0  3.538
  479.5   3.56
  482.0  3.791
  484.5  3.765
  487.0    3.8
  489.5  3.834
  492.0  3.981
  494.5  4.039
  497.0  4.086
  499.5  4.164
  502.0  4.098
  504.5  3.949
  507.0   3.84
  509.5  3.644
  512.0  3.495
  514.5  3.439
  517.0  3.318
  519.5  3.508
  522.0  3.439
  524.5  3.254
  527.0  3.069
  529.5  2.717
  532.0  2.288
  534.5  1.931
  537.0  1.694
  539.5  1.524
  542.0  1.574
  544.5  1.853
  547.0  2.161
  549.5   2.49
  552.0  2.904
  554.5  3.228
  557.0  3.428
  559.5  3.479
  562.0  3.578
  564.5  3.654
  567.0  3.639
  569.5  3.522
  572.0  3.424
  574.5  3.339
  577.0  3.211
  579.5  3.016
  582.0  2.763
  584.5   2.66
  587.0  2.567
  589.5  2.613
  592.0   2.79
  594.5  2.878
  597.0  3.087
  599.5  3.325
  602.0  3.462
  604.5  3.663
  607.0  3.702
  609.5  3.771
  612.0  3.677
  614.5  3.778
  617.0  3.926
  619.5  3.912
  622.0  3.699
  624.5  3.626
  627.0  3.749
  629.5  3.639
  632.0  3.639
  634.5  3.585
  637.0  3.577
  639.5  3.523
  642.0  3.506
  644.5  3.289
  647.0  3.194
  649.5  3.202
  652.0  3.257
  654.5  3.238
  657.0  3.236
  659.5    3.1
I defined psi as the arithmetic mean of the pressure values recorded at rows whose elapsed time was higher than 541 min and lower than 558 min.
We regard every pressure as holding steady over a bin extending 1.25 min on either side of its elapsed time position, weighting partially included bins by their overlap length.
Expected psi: 2.5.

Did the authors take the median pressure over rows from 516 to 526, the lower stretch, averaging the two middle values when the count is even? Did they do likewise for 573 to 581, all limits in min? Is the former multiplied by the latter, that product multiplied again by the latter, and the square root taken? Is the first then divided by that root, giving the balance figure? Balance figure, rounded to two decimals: 0.57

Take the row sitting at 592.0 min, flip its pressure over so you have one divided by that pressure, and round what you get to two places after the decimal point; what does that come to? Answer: 0.36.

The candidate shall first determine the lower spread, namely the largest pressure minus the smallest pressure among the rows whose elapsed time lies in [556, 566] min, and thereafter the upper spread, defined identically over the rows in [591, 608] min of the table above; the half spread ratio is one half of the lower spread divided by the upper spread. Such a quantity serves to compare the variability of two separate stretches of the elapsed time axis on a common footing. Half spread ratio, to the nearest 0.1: 0.1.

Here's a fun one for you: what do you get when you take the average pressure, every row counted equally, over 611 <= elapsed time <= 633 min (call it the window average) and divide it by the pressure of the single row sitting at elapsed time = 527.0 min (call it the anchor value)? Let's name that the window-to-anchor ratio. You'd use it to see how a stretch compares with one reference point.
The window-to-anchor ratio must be 1.22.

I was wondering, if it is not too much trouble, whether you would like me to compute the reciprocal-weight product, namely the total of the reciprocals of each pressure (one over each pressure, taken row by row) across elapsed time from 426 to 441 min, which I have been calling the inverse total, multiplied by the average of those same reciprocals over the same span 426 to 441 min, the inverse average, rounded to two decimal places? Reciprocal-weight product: 0.63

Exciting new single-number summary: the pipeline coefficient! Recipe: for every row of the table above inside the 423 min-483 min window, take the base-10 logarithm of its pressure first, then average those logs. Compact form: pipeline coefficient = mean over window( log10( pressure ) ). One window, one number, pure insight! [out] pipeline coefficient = 0.51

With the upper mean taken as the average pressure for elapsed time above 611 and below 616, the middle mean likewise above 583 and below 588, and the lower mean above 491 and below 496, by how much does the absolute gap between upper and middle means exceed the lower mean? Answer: -2.90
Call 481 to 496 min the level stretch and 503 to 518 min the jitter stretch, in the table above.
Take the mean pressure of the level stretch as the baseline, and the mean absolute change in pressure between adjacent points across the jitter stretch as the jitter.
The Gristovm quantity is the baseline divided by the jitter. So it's 31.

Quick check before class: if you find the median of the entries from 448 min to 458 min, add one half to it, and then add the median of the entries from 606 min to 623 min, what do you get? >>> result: 7.5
